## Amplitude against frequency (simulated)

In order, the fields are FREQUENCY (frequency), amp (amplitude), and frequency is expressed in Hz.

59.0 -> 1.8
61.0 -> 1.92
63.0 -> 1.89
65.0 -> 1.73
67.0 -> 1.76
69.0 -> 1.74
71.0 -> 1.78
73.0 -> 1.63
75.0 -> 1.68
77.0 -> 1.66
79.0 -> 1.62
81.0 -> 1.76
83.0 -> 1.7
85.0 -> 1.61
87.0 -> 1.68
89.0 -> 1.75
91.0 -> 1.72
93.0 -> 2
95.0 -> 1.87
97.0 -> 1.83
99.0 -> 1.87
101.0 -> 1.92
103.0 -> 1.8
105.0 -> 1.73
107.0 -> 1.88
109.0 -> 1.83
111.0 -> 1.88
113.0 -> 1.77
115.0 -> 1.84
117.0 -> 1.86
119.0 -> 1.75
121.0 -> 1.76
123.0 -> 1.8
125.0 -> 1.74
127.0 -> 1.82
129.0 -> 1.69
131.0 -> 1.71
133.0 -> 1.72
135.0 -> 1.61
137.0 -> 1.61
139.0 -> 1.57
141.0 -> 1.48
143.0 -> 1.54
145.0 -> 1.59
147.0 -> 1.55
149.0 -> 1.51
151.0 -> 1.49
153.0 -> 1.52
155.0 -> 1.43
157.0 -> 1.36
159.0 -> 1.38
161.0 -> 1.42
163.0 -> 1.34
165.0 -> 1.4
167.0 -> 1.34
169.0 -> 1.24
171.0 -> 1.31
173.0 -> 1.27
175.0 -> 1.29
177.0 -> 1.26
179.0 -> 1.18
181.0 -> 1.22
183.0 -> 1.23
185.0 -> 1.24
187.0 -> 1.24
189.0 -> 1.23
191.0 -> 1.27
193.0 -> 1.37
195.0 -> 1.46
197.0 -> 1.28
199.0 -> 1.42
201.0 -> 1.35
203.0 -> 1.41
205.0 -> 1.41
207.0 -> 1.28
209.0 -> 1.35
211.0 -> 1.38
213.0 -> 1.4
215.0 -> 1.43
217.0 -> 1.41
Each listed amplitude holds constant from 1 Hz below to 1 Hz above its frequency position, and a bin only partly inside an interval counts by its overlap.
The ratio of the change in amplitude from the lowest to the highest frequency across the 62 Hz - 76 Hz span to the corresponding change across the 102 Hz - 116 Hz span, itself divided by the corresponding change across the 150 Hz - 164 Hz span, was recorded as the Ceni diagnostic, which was 35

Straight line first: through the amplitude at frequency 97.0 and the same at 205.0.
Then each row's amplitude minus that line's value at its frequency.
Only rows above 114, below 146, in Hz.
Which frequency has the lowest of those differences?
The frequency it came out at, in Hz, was 141.0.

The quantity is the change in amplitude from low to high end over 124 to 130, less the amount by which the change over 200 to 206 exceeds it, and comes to -0.2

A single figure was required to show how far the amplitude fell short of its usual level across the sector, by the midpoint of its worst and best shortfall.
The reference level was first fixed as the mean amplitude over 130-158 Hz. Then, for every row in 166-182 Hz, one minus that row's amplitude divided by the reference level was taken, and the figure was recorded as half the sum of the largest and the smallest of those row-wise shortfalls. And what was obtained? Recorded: 0.19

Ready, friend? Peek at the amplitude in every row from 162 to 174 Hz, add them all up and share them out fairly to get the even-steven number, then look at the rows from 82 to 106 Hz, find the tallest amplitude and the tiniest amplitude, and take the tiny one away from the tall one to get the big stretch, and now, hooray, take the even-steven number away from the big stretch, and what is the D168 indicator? -0.93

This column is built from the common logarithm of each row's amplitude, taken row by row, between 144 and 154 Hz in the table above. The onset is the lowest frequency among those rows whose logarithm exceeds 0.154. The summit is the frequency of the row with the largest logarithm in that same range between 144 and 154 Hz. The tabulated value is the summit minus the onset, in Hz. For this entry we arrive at 0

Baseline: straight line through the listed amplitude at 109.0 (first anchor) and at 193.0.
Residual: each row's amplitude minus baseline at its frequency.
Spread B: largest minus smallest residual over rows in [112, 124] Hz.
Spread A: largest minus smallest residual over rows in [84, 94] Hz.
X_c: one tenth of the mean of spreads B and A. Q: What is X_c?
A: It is 0.027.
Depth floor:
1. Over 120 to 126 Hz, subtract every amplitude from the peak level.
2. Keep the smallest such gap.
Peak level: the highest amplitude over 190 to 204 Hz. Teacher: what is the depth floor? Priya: -0.34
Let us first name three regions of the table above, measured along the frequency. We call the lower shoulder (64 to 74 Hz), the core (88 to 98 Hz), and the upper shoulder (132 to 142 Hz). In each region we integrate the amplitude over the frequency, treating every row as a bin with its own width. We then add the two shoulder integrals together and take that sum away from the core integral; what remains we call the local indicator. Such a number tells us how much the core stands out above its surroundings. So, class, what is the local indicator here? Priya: -14.9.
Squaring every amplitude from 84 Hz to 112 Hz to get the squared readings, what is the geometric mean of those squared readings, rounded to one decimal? 3.3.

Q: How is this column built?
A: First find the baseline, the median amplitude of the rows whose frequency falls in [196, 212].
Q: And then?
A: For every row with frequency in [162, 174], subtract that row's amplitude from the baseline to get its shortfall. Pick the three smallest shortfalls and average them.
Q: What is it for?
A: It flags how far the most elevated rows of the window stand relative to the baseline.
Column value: 0.0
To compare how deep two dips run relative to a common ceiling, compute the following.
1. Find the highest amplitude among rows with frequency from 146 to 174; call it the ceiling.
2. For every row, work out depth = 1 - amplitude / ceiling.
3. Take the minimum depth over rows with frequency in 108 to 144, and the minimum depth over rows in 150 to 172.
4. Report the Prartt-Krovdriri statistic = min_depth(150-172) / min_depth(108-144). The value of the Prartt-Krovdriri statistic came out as -0.1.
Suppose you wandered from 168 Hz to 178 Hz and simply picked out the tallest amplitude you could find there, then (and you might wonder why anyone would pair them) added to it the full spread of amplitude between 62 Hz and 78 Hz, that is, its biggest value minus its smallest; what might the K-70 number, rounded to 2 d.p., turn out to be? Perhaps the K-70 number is 1.57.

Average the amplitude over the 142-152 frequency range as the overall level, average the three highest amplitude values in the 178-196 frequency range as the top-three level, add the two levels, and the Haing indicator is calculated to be 2.90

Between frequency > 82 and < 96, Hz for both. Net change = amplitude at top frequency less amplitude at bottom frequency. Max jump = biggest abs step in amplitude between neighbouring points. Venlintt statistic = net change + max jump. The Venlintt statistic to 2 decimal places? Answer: 0.45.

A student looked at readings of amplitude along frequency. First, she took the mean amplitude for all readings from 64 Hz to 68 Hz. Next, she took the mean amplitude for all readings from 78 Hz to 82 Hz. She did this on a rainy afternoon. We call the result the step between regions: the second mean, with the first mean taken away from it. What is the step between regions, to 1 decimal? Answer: -0.1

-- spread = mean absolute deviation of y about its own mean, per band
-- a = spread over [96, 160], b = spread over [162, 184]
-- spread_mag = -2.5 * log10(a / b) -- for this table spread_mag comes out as -1.1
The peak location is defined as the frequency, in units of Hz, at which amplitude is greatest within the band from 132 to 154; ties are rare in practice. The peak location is 133.0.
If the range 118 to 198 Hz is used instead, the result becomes 127.0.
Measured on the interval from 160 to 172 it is 161.0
